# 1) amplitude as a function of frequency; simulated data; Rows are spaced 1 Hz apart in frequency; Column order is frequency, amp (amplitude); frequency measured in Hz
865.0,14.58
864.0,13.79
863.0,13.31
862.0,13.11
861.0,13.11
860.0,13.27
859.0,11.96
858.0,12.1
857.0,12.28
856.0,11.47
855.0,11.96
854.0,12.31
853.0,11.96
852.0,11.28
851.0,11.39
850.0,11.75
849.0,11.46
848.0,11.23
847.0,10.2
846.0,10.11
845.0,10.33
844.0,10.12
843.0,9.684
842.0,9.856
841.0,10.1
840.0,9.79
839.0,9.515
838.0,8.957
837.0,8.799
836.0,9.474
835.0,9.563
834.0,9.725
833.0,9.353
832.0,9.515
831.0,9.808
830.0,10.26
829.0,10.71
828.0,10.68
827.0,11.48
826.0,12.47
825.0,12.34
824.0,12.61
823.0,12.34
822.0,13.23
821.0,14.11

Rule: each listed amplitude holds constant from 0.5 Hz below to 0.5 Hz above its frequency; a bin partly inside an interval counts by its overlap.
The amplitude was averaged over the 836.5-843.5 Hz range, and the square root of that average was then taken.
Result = 3.1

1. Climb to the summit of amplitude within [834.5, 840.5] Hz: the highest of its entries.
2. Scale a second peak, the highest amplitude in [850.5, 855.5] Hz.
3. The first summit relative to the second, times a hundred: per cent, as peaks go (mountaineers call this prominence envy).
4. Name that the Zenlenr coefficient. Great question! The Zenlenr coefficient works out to 80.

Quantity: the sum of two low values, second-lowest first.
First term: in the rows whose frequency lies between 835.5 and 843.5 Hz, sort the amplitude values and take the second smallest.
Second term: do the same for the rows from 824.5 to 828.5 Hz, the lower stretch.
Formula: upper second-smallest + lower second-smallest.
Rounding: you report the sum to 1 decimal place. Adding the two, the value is 20.4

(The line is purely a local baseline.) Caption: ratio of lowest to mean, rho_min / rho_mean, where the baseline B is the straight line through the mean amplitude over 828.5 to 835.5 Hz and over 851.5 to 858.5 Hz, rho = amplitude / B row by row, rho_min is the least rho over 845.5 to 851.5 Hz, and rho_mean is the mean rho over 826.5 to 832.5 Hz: 0.84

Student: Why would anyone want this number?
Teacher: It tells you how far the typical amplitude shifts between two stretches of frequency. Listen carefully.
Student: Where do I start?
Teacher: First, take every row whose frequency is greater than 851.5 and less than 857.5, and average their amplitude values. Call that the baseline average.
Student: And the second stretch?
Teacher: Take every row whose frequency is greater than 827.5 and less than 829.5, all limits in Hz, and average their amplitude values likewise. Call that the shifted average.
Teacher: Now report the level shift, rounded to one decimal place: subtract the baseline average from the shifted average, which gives -1.2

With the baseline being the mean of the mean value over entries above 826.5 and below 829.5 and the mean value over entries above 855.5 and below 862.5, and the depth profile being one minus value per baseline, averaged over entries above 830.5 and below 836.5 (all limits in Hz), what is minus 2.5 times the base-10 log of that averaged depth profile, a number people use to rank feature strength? 1.8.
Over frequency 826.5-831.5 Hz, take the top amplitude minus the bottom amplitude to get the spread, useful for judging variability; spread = 1.67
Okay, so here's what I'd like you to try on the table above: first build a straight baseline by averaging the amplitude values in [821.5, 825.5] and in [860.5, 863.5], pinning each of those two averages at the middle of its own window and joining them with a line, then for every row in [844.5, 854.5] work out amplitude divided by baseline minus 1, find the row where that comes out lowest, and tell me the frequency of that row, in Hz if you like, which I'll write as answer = 846.0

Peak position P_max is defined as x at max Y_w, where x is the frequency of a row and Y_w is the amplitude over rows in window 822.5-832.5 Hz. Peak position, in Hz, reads 824.0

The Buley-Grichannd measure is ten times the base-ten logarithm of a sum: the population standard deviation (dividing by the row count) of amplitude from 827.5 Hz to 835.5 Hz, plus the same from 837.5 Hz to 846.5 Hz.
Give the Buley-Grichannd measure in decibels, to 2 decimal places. -0.52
